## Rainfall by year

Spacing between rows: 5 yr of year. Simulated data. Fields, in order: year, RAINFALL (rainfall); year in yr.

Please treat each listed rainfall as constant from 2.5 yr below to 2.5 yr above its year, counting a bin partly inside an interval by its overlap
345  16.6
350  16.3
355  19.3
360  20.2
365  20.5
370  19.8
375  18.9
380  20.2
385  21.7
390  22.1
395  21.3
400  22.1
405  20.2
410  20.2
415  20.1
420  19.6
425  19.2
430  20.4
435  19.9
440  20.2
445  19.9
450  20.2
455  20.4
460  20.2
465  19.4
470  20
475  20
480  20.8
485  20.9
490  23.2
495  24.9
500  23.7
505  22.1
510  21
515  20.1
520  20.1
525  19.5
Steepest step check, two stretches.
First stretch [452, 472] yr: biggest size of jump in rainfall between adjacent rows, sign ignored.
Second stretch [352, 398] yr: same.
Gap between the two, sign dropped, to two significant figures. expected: 0.70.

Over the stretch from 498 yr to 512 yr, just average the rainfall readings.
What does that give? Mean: 22.3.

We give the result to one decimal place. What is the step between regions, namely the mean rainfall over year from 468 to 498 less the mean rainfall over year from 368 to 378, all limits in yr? 2.3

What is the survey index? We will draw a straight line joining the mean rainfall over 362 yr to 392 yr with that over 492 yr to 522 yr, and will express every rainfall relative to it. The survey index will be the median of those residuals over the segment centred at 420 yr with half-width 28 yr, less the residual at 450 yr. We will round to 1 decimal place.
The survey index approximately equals 0.3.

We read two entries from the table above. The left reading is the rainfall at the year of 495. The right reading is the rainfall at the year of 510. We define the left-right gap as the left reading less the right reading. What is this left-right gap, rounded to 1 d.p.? 3.9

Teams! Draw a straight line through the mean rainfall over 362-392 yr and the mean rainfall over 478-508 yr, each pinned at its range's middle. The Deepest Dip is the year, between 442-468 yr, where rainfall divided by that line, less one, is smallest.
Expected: 465 yr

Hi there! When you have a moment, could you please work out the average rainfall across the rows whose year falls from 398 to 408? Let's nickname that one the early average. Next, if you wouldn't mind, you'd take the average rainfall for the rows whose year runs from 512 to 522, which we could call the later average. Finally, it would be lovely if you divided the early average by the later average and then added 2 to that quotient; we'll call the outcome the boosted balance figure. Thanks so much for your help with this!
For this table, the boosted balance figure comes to 3.05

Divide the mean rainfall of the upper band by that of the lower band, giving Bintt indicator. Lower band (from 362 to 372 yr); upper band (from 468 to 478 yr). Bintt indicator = 0.99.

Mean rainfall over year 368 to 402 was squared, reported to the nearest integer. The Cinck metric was 436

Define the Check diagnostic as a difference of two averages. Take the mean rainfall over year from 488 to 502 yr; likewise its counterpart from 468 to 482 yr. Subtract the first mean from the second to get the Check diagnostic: -3.7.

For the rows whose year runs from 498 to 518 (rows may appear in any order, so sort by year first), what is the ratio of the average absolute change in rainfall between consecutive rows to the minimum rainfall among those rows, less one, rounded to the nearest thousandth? -0.940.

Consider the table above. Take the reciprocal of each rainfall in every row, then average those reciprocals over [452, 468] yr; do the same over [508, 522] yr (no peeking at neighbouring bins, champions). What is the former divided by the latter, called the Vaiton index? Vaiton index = 1.02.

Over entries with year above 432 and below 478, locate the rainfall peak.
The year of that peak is 455 yr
